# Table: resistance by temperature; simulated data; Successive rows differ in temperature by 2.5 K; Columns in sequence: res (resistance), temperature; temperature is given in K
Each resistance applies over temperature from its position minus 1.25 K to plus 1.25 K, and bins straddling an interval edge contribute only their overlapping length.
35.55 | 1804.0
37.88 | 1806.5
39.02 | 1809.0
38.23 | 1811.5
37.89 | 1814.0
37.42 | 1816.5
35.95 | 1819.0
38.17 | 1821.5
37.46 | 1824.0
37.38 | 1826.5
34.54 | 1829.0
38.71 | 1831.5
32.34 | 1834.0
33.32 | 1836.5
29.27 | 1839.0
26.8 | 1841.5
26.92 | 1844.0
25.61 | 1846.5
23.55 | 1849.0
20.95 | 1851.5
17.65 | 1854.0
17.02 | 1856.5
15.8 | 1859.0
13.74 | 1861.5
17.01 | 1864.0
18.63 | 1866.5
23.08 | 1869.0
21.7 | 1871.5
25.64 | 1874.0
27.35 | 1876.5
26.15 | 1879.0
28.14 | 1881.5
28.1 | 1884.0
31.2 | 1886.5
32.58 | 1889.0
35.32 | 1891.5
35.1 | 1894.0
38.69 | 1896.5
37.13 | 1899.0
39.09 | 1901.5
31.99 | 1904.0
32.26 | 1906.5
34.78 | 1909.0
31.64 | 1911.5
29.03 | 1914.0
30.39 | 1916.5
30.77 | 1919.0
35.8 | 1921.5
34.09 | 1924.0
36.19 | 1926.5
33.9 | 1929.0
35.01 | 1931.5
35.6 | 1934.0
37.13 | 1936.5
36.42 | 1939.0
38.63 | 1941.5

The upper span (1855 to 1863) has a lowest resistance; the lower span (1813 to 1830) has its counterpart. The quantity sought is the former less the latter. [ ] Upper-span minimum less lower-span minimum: -21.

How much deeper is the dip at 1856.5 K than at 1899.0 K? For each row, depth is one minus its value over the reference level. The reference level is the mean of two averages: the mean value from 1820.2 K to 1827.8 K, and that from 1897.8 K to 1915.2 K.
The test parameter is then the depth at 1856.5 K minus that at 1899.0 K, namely 0.6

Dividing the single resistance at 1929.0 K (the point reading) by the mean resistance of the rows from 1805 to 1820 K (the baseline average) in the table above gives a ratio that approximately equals 0.90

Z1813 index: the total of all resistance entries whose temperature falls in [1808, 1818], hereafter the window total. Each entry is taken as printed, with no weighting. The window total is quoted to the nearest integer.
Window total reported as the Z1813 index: 153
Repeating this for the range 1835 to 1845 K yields 116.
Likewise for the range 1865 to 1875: 89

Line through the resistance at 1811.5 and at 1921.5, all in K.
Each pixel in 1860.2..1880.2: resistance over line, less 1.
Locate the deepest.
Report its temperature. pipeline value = 1861.5 K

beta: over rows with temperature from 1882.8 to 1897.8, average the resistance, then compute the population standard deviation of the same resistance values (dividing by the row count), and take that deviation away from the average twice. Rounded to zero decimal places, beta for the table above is 27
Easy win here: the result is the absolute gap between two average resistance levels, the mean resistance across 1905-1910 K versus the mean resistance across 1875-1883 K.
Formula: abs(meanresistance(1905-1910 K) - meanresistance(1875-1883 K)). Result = 6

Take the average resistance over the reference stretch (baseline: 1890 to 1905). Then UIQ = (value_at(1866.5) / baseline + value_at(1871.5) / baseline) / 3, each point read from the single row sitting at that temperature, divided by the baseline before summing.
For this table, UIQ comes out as 0.37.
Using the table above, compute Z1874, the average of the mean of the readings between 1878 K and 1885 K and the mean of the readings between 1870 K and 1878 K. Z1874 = 26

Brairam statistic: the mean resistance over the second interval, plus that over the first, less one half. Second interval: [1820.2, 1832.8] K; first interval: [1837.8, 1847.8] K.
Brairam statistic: 64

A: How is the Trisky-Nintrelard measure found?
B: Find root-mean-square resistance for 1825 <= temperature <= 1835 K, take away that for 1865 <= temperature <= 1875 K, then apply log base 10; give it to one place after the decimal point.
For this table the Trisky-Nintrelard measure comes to 1.1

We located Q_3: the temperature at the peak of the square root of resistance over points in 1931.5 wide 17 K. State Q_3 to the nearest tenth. 1936.5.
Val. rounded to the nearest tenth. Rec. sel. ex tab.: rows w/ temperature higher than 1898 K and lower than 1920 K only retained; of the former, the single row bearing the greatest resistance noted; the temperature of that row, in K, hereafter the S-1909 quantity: 1901.5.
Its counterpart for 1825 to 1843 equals 1831.5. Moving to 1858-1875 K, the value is 1874.0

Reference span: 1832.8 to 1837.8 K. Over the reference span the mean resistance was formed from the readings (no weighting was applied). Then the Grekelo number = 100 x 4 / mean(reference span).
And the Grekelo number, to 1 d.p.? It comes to 12.2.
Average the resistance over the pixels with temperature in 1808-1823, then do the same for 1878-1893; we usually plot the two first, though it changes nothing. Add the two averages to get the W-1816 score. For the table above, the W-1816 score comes 68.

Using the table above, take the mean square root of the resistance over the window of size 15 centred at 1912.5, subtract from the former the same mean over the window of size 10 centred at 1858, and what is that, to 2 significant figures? 1.6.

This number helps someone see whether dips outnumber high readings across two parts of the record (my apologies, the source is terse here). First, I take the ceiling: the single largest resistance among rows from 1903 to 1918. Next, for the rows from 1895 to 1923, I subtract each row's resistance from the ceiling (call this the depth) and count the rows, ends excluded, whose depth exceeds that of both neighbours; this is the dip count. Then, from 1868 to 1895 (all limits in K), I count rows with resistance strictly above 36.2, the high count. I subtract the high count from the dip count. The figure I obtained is 3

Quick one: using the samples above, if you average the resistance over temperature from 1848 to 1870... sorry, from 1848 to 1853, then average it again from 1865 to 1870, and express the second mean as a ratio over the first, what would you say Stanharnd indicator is 0.94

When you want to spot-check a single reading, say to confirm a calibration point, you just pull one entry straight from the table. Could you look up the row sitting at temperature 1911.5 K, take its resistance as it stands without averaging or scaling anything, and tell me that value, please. 31.64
